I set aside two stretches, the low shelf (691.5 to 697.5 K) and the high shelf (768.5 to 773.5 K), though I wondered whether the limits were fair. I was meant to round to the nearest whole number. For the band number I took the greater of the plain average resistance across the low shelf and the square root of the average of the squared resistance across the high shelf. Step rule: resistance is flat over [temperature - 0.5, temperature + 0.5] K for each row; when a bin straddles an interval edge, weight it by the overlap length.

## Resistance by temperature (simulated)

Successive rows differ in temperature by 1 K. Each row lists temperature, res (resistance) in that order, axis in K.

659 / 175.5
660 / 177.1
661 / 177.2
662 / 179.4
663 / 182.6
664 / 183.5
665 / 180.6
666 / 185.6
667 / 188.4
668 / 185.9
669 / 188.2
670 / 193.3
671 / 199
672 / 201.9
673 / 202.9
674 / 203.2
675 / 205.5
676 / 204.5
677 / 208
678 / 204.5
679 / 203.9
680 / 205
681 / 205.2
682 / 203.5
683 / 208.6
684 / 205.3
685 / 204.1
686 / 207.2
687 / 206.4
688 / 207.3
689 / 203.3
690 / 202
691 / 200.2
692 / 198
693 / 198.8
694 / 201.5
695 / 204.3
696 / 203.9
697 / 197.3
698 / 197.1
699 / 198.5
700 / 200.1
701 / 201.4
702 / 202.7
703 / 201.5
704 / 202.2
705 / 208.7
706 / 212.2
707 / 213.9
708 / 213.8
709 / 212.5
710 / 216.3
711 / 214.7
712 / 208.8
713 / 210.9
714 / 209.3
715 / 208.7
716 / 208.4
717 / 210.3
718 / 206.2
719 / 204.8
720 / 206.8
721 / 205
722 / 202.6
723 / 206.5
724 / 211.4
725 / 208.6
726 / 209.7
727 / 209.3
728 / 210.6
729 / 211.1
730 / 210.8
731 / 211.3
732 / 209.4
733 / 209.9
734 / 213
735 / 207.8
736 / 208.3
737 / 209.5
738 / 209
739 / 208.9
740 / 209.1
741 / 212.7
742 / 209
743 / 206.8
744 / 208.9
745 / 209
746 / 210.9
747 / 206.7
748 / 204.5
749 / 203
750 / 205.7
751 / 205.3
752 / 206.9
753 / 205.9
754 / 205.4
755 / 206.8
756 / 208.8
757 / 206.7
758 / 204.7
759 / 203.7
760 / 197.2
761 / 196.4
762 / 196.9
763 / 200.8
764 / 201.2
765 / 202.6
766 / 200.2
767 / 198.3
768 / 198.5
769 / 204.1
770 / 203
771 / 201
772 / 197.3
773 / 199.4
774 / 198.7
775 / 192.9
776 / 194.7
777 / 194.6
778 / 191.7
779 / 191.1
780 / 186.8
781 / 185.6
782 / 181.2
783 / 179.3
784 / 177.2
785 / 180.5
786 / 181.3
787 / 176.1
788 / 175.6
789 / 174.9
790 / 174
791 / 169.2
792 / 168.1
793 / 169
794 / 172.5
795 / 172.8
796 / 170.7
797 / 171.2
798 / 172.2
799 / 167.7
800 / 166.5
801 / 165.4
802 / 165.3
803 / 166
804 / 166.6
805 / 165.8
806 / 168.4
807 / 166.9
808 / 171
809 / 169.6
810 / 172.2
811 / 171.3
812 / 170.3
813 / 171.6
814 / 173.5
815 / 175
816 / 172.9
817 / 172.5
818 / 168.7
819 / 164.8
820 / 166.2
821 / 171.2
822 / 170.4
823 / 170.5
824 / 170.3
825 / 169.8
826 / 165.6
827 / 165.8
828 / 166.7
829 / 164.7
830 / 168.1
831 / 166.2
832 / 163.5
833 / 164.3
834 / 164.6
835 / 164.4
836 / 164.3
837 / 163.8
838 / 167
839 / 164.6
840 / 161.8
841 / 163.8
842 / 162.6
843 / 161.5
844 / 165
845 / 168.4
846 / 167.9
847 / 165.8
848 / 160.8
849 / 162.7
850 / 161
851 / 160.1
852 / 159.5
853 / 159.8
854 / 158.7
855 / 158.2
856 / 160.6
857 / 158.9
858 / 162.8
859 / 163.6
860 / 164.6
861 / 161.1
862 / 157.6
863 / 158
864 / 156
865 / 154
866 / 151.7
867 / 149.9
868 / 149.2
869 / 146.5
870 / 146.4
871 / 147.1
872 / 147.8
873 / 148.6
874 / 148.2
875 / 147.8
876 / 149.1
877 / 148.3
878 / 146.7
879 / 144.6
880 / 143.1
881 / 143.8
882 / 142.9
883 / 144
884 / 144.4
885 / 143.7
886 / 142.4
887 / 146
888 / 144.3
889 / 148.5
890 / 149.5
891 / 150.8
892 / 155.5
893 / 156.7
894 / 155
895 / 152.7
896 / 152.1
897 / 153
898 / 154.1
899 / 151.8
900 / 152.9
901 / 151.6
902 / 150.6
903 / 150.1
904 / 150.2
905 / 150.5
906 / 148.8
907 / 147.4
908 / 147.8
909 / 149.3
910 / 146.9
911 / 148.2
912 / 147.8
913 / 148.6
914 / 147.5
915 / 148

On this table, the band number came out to 201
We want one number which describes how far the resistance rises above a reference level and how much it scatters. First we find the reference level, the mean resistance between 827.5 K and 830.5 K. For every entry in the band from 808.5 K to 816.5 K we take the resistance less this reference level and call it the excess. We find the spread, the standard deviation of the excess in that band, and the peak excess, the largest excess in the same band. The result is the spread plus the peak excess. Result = 10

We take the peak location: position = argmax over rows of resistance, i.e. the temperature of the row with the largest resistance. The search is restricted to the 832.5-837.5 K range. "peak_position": 834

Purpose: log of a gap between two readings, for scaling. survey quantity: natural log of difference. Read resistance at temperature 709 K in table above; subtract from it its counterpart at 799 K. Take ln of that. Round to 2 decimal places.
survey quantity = 3.80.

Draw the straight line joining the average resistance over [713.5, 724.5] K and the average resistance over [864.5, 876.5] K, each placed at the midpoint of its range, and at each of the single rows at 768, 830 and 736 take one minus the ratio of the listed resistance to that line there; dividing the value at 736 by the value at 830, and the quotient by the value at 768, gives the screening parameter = -32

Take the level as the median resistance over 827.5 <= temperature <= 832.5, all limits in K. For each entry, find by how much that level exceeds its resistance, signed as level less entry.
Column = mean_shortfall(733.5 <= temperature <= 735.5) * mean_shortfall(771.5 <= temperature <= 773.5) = 1421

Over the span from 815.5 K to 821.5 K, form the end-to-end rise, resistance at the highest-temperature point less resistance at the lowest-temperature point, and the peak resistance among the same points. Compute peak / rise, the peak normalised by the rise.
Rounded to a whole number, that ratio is -102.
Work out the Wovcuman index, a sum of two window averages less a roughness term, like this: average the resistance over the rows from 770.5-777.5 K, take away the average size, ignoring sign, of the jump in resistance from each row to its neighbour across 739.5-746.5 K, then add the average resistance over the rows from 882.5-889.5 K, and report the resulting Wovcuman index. 339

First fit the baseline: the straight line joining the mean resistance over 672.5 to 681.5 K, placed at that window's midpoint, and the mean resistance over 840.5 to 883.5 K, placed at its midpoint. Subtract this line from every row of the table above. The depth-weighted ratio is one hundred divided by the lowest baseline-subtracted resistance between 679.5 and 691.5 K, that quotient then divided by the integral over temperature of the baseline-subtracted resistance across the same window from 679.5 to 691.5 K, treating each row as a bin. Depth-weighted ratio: -4.4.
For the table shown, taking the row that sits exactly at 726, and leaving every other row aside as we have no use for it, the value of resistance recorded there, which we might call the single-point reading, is 209.7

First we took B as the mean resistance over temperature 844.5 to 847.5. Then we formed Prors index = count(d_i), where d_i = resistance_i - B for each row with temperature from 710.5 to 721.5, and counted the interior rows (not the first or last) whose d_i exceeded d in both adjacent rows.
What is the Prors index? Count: 3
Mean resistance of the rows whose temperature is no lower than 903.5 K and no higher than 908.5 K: 149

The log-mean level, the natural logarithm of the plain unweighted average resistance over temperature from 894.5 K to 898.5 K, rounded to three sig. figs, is 5.03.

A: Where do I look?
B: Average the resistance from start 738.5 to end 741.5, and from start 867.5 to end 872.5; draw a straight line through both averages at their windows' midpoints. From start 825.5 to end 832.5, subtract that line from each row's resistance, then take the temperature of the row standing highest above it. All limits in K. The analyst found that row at 830 K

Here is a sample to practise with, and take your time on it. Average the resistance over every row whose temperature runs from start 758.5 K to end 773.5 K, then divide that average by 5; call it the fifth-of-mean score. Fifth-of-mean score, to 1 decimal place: 40.0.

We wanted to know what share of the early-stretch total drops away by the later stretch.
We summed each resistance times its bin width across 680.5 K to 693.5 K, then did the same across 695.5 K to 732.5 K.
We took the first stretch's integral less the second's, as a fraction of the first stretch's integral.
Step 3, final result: -1.9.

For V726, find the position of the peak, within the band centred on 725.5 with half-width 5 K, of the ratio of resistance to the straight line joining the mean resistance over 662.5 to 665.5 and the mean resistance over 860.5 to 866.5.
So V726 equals 729 K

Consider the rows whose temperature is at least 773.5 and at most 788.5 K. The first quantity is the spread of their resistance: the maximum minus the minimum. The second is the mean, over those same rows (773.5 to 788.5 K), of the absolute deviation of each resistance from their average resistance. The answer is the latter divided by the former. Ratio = 0.287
